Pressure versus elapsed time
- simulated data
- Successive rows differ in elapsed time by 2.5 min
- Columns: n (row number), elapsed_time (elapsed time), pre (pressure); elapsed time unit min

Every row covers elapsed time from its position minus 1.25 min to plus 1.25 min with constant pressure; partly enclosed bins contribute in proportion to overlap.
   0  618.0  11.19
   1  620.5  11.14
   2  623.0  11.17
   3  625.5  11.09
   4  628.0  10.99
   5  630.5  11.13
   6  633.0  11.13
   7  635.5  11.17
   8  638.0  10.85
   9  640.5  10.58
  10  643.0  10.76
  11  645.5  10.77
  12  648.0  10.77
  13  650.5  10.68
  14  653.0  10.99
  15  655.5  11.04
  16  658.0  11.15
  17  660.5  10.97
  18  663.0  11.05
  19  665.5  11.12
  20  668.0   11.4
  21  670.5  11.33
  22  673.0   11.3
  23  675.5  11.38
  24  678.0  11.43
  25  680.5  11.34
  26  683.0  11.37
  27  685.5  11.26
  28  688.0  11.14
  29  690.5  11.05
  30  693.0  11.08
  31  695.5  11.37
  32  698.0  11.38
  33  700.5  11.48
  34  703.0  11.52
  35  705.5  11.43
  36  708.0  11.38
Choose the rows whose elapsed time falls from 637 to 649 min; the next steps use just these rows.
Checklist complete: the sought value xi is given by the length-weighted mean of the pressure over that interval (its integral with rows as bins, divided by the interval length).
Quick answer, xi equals 10.7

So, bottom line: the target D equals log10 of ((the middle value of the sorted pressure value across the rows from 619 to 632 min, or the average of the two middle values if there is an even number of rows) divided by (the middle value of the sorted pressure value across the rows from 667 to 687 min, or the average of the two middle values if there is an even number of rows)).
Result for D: -0.009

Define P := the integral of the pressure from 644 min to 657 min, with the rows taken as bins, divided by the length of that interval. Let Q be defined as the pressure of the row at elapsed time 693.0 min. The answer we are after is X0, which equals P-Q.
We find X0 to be -0.2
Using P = 10.9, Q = 11.08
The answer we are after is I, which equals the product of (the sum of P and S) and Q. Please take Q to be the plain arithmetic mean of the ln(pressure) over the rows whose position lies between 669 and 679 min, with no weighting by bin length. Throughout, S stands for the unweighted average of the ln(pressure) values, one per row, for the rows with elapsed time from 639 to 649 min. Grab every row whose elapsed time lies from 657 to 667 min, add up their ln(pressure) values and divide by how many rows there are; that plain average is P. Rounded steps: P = 2.40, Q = 2.43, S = 2.37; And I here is 11.61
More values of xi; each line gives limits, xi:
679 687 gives 11.3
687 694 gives 11.1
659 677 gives 11.2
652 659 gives 11.1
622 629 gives 11.1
